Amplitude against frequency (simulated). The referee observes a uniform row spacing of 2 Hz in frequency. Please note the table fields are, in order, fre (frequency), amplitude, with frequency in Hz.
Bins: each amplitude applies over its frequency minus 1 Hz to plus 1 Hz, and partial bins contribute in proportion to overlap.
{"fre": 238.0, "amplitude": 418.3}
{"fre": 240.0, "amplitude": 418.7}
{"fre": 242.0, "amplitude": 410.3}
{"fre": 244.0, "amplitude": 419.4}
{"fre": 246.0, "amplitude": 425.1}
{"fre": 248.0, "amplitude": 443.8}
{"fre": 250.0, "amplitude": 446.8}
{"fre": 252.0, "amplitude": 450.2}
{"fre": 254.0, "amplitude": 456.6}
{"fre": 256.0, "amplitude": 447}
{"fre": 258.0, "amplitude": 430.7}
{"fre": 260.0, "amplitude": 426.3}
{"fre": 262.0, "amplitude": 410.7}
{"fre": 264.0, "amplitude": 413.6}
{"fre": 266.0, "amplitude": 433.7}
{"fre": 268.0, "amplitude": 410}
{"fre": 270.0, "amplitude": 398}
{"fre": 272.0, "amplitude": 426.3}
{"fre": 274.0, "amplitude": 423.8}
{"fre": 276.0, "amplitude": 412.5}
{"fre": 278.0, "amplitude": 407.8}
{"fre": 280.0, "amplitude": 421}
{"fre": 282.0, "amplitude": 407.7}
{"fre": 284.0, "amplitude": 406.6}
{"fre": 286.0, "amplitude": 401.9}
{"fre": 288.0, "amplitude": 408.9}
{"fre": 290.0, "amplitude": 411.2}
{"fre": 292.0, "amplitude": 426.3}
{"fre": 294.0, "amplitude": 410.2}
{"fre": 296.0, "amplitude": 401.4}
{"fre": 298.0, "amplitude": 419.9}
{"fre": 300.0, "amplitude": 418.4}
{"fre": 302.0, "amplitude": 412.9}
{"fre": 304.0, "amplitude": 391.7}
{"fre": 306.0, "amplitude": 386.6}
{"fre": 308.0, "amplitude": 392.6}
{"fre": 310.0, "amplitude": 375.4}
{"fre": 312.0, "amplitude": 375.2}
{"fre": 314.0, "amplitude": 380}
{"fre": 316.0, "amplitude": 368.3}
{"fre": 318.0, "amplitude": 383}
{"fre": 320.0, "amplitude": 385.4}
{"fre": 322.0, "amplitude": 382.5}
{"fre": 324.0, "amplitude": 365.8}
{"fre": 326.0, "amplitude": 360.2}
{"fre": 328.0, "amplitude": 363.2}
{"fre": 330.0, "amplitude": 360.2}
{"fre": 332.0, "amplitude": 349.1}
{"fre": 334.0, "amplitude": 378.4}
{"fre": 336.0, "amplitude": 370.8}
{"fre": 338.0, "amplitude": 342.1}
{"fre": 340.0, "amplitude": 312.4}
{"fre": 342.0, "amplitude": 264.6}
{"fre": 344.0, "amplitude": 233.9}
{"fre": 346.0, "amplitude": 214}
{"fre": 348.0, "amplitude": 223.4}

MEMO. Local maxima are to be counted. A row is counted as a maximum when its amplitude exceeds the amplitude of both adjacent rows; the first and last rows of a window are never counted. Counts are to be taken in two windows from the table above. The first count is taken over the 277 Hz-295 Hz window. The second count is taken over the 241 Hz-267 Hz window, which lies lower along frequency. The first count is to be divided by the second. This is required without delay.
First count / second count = 2.0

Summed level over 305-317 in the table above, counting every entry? 2278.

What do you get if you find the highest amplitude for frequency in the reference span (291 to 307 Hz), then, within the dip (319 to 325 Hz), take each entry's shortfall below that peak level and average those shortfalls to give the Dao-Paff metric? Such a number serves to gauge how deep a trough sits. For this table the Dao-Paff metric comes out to 48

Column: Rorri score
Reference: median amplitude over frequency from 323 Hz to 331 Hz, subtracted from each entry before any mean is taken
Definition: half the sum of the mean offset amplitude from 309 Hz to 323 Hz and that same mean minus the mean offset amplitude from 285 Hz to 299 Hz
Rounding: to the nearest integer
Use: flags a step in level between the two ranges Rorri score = -8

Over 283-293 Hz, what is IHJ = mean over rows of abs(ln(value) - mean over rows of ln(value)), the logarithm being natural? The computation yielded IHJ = 0.015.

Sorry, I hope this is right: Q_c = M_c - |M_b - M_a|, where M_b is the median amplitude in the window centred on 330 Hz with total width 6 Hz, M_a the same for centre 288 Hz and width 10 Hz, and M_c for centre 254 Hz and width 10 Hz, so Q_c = 398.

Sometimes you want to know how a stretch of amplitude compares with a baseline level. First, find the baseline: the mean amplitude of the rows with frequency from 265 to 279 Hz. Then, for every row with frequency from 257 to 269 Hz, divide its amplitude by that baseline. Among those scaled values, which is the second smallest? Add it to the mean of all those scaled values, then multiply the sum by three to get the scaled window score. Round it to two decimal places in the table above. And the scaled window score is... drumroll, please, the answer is 6.00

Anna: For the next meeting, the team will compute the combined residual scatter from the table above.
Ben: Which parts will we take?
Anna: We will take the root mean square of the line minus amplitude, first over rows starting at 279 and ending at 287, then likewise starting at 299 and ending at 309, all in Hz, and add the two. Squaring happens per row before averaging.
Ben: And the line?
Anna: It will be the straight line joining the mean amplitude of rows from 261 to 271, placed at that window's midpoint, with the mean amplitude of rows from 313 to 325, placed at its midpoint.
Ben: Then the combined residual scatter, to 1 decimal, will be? 26.5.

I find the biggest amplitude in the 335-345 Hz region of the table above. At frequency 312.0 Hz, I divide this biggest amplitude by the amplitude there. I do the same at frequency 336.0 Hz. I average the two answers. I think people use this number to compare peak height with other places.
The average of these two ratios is 0.99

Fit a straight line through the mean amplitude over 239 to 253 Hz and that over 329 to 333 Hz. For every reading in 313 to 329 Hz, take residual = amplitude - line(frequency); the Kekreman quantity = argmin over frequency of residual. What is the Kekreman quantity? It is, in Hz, 316.0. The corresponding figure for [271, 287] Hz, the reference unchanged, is 278.0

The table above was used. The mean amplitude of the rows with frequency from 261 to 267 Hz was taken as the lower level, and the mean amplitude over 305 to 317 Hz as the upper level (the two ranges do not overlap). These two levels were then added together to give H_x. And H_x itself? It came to 799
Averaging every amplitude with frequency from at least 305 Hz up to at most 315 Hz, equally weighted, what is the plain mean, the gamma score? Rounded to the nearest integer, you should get 382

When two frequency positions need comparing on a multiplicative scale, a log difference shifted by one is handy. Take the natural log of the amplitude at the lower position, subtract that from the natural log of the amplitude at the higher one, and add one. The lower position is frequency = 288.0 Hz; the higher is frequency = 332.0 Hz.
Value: 0.84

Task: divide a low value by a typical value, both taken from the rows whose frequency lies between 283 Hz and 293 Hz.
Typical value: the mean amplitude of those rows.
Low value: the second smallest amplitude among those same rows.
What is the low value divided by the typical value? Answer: 0.989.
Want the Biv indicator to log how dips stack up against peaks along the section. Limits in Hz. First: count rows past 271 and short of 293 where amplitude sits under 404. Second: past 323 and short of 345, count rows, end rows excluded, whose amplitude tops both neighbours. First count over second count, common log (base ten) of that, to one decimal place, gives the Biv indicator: -0.3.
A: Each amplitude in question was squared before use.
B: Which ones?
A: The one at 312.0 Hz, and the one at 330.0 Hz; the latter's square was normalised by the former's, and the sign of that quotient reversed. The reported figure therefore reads -0.92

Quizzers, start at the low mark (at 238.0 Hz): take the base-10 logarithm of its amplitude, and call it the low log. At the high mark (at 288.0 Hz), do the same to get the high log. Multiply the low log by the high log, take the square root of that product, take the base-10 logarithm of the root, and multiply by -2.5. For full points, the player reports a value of -1.04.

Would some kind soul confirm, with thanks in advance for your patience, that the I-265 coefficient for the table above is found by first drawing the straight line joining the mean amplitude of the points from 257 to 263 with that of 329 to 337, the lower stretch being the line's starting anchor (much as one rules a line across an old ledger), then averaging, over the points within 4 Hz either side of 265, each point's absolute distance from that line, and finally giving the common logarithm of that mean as 0.98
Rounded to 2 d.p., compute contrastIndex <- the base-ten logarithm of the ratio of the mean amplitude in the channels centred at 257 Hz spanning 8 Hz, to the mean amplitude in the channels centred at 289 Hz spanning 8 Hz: 0.03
